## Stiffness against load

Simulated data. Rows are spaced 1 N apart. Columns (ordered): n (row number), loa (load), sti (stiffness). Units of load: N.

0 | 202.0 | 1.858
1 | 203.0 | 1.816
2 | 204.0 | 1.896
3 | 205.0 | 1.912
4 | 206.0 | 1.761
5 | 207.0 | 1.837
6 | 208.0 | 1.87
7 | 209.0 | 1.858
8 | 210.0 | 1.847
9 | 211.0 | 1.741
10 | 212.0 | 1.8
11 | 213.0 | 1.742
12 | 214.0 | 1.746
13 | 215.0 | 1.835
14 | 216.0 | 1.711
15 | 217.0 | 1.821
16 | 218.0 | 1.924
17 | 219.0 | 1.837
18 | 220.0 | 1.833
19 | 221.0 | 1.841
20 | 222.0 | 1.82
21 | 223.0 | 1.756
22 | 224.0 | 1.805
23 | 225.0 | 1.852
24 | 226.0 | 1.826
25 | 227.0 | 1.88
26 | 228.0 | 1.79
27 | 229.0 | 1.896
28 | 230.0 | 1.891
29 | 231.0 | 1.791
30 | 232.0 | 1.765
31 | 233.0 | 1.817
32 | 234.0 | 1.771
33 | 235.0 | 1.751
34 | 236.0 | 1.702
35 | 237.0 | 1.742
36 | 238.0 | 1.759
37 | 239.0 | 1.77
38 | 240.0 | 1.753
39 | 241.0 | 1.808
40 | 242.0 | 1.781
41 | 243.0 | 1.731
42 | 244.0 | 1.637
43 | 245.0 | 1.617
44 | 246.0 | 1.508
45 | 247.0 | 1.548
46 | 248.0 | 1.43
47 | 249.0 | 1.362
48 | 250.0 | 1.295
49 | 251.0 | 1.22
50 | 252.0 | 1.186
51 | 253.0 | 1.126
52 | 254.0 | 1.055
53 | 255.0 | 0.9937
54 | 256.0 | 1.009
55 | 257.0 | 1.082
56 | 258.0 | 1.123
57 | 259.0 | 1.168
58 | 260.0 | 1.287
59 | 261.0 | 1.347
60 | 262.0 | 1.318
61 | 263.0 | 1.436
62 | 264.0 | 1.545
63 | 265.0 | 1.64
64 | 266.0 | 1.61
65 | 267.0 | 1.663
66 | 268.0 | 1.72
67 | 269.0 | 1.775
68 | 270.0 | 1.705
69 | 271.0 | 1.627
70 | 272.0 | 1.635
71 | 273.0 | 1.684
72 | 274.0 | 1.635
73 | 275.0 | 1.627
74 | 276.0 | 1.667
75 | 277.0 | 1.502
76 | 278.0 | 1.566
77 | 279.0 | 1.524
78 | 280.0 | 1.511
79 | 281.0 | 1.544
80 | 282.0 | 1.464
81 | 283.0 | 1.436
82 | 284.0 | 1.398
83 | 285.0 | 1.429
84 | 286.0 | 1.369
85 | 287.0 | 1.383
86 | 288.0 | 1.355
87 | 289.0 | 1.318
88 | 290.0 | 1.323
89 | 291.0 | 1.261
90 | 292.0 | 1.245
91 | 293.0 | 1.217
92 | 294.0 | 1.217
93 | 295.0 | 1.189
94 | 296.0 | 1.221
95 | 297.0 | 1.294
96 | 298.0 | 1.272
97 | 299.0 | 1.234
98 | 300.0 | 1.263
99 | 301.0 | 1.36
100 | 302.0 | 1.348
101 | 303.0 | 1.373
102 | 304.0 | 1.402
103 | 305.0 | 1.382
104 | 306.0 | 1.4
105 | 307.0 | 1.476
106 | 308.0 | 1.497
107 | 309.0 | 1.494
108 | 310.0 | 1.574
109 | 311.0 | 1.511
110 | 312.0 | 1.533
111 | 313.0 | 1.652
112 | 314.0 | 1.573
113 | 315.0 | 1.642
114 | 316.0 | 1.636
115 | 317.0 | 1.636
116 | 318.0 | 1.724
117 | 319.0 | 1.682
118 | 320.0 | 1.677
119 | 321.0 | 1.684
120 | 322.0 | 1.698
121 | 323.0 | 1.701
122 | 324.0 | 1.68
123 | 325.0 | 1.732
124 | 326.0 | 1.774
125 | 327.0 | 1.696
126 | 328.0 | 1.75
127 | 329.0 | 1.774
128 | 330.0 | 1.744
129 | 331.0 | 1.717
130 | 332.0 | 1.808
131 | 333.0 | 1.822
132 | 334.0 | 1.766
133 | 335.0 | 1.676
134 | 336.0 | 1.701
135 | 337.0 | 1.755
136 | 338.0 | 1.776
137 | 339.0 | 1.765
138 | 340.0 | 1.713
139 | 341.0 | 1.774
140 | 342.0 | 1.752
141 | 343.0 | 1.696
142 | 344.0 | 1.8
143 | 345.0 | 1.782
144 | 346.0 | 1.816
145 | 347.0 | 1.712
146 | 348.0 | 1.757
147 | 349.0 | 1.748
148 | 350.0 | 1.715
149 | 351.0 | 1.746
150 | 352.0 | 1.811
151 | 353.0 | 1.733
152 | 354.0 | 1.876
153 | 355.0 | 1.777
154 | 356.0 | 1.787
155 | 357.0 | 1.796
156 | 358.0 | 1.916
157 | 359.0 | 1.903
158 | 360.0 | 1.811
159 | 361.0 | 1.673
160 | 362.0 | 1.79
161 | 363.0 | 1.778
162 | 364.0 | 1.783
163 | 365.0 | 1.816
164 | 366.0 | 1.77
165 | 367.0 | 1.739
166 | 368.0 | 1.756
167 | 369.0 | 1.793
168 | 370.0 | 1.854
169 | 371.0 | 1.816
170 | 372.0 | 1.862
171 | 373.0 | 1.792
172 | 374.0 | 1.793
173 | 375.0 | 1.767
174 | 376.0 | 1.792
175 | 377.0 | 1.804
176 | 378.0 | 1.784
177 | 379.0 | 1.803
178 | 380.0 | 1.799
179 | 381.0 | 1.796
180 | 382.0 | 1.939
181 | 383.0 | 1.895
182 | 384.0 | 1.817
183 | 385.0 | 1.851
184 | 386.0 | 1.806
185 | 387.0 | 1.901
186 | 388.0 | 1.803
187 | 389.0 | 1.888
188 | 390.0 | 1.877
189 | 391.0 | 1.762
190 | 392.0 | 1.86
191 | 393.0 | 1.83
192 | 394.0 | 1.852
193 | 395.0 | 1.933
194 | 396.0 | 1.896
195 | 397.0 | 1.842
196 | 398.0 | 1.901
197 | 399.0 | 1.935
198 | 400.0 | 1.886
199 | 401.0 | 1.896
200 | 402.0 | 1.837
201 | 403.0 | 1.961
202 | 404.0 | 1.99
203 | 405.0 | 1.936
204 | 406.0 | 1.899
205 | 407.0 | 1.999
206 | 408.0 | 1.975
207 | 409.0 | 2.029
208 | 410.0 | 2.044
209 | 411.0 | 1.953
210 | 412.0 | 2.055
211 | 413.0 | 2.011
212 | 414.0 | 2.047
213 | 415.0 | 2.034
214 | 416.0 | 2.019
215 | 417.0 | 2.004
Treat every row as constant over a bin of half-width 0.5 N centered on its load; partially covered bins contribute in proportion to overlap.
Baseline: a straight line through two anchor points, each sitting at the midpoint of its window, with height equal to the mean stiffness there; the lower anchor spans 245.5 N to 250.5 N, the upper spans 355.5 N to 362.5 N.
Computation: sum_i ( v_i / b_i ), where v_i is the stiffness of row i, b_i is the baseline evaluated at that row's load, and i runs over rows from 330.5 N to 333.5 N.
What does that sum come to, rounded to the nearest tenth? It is 3.1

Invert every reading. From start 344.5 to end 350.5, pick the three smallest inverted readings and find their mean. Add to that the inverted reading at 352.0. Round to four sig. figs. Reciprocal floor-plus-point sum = 1.113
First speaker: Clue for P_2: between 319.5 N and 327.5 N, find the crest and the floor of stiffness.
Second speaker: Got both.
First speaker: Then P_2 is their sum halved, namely 1.73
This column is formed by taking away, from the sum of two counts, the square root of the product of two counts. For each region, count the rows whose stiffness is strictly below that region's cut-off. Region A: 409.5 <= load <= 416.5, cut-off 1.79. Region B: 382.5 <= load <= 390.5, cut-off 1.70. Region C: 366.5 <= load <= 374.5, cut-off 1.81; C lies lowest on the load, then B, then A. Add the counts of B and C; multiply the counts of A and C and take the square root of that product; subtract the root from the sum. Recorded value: 5.0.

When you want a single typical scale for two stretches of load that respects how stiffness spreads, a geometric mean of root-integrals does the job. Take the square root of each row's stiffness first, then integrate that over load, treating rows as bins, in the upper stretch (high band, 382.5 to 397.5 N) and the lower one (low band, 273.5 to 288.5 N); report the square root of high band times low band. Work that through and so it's 19.3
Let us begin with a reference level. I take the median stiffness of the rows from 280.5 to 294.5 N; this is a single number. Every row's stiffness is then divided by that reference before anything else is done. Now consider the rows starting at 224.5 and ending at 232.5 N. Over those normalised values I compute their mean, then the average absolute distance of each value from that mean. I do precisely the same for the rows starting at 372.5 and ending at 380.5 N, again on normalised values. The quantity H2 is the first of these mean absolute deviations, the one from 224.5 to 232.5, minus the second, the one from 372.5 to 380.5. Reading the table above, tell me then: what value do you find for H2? 0.026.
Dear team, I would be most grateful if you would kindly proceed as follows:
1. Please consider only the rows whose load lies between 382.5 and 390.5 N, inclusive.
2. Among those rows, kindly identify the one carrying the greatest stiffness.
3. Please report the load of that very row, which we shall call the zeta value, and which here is 387.0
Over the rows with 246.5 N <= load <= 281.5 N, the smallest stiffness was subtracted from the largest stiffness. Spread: 0.78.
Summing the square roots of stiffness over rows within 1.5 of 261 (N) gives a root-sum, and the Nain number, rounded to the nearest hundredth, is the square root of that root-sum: 1.86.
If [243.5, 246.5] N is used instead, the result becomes 1.94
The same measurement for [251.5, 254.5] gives 1.78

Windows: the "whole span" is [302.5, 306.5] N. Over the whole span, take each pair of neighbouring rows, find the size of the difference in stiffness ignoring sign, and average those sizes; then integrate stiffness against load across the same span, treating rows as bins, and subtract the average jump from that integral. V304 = 5.5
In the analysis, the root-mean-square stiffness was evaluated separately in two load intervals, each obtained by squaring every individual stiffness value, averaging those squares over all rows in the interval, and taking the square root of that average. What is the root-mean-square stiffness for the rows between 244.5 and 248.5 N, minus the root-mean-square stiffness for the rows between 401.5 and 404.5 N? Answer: -0.40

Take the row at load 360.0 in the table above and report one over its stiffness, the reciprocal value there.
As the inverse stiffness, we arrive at 0.55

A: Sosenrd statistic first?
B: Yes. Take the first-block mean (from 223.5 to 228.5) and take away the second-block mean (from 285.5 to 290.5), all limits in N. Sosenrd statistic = 0.48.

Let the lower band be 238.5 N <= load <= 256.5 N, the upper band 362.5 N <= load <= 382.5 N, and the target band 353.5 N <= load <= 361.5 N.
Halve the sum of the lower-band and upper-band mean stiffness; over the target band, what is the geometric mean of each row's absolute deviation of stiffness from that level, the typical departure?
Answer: 0.18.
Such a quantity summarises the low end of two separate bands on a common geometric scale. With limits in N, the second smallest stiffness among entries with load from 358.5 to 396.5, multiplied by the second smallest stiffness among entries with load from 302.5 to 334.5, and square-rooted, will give 1.55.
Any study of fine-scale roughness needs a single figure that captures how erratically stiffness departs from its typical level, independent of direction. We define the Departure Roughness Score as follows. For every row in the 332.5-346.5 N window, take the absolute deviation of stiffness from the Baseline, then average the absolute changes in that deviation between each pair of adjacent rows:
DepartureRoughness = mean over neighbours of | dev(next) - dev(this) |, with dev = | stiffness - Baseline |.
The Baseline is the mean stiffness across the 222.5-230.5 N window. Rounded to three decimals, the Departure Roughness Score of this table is 0.046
